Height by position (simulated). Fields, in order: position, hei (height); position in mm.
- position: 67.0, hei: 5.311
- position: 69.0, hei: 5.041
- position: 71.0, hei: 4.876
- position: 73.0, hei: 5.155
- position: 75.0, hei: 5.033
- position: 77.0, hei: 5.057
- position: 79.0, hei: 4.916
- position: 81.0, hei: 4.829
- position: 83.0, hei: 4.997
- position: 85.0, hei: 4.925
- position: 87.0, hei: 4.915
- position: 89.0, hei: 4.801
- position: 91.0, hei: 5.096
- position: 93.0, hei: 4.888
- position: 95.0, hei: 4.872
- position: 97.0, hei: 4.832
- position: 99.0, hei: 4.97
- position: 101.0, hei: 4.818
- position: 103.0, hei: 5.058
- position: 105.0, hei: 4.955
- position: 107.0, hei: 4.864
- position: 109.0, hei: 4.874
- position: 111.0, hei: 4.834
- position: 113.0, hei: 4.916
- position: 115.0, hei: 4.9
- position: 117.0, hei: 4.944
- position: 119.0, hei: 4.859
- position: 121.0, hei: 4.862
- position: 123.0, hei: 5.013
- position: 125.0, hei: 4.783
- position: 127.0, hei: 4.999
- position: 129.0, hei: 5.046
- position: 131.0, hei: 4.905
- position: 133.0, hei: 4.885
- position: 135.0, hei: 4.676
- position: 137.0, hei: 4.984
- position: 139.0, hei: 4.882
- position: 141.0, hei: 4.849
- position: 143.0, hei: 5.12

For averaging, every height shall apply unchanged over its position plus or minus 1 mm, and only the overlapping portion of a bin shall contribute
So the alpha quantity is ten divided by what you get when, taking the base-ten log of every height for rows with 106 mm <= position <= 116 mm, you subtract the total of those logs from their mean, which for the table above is -3.63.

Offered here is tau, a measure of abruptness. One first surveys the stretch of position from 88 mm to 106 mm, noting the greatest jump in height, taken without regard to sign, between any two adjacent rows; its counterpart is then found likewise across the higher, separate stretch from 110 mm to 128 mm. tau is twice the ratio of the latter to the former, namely 1.6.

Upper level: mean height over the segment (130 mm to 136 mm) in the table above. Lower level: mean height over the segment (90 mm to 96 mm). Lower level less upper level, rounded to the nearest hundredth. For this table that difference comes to 0.13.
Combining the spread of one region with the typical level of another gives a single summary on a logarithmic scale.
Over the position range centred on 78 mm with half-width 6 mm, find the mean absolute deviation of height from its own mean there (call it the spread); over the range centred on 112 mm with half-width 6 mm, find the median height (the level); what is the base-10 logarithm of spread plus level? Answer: 0.696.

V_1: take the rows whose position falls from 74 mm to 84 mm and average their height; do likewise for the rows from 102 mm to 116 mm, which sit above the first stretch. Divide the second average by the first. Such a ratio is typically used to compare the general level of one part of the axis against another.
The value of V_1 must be 0.990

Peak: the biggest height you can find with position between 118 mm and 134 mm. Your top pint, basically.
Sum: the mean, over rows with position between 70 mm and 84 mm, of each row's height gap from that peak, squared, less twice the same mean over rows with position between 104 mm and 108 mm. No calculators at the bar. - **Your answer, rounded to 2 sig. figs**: -0.026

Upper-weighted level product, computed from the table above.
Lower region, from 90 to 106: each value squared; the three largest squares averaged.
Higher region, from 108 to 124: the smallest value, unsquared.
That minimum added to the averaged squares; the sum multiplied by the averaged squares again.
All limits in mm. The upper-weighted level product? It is 769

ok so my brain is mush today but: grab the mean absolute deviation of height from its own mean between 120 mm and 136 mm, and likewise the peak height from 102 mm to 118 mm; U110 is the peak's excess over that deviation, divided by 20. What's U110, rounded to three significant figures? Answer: 0.248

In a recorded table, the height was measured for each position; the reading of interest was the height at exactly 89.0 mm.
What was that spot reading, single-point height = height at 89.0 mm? 4.801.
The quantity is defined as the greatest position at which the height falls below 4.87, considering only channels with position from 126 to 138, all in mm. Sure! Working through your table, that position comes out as 135.0 mm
